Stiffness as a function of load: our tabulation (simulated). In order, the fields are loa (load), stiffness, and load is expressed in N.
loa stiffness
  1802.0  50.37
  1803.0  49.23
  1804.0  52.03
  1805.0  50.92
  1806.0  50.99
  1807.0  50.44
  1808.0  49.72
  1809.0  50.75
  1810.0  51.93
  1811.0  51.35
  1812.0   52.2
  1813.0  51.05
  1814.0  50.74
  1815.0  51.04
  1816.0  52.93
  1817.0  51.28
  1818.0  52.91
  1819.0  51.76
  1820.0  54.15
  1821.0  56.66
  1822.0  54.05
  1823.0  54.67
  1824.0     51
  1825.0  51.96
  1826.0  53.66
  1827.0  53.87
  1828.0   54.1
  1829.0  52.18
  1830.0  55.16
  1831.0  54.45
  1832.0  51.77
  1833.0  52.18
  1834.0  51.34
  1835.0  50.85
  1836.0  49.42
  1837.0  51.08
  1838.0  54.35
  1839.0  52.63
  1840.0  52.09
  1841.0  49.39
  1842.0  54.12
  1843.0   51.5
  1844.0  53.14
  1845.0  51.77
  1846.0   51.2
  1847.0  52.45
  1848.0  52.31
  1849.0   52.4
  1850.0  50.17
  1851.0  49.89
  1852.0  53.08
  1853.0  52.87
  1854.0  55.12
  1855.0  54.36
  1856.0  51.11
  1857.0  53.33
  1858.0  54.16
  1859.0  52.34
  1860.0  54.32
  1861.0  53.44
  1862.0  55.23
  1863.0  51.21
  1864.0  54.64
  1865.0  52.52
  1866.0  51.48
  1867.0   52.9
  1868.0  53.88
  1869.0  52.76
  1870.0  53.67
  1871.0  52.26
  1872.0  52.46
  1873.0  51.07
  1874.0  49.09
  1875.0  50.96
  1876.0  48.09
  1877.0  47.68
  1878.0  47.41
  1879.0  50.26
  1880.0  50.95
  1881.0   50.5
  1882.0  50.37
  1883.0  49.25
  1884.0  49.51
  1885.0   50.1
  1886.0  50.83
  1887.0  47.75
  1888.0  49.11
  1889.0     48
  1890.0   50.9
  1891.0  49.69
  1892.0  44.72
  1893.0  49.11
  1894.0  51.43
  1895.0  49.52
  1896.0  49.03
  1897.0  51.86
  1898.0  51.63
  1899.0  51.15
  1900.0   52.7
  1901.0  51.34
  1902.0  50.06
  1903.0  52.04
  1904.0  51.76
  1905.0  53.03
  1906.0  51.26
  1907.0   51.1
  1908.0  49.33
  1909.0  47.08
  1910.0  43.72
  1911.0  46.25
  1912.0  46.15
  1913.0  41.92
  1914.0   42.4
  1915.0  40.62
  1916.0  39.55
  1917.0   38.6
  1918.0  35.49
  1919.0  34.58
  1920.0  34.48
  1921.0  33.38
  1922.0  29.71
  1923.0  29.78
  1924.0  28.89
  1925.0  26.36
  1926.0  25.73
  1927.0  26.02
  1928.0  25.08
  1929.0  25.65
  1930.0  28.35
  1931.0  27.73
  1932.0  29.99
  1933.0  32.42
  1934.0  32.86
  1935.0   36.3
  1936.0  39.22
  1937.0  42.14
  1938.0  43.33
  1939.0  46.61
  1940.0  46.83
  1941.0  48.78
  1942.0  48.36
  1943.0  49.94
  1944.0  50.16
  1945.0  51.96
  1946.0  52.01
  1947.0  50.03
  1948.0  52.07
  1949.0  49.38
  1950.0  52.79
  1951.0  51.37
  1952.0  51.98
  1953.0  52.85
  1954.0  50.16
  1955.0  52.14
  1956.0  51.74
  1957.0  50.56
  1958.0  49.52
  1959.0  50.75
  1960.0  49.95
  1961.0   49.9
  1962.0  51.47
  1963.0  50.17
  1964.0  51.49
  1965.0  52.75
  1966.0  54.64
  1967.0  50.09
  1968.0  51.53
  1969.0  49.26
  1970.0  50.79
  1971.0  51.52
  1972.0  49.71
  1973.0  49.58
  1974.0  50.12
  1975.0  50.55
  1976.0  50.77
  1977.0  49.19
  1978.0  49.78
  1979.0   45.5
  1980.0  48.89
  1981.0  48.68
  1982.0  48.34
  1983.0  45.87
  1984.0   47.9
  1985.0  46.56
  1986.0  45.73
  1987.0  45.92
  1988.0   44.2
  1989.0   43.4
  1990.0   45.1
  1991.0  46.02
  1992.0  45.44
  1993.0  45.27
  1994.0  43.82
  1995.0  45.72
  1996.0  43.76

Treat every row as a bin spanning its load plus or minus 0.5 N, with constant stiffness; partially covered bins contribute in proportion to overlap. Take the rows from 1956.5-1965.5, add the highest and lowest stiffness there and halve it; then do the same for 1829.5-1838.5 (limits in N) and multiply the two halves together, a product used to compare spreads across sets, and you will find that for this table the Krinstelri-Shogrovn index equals 2674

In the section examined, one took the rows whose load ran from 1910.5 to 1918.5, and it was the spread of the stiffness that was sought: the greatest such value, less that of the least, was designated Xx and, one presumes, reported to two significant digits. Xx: 11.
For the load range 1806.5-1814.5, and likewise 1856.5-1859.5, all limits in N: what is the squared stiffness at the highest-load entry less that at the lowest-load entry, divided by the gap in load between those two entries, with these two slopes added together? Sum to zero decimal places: -48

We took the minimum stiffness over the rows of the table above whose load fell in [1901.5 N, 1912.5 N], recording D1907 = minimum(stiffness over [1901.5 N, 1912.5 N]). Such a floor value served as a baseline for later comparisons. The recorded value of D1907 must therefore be 43.72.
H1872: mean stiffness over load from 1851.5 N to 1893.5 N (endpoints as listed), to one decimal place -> 51.2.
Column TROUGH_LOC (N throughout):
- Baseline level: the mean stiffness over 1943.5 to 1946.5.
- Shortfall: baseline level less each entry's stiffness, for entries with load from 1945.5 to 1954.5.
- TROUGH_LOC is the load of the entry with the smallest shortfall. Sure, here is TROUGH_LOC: 1953.0 N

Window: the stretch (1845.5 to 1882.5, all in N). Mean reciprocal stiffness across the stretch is 0.0193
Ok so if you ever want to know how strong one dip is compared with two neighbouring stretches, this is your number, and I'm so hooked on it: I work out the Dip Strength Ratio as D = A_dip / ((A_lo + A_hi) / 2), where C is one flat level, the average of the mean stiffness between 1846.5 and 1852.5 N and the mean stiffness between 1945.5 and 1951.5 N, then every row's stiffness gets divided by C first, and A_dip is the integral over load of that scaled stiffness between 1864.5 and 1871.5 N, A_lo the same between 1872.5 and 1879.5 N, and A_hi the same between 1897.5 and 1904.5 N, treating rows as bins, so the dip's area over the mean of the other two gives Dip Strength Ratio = 1.05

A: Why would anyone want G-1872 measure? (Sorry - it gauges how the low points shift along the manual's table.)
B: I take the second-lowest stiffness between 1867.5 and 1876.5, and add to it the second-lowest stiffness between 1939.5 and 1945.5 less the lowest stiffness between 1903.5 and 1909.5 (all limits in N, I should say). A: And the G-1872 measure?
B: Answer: 50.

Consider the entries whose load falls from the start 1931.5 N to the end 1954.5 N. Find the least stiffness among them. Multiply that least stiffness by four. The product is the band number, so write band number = 120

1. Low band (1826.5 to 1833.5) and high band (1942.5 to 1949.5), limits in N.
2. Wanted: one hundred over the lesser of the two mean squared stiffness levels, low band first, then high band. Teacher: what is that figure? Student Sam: 0.0387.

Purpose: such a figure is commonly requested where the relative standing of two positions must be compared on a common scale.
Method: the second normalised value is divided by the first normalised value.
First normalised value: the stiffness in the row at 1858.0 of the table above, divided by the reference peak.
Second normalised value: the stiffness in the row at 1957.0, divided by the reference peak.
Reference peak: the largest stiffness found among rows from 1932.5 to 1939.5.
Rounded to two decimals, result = 0.93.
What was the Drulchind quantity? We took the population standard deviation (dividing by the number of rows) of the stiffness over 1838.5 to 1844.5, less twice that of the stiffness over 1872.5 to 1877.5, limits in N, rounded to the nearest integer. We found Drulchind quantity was -1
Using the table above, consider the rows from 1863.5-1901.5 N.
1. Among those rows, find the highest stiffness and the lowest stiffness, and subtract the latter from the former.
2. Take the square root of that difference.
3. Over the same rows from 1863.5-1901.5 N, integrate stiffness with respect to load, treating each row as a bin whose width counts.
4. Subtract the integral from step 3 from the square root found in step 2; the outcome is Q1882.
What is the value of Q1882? -1917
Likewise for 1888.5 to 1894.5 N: -291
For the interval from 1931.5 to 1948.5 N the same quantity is -748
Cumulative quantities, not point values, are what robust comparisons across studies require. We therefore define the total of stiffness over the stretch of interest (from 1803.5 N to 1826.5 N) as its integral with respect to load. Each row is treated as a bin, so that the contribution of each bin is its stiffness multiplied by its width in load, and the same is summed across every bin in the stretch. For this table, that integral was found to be 1198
